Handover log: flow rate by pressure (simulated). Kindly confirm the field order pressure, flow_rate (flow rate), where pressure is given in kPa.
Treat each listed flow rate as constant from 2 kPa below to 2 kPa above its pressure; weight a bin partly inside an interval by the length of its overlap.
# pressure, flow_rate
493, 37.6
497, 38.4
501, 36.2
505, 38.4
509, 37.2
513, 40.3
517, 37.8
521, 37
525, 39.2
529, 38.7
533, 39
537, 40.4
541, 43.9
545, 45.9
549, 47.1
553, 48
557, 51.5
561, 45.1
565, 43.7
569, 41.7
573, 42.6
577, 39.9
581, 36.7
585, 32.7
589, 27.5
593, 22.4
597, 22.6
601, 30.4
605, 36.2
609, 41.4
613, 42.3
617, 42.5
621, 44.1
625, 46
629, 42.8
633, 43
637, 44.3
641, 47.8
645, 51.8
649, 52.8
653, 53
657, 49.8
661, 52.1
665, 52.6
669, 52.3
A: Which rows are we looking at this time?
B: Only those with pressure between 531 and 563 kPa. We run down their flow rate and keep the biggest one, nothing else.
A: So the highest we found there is 51.5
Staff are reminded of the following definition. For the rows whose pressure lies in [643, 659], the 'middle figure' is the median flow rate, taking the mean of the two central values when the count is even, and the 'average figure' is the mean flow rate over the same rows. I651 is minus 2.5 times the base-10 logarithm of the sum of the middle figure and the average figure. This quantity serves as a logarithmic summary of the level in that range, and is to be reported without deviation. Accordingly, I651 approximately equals -5.04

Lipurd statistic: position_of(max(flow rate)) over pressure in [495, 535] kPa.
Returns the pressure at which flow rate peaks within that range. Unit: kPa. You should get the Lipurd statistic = 513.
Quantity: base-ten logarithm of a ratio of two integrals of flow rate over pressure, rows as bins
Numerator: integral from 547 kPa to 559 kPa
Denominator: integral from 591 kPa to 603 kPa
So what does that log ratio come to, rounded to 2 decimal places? 0.29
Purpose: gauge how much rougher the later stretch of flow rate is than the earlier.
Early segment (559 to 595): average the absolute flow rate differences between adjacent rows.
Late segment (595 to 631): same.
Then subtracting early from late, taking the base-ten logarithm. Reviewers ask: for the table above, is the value -0.58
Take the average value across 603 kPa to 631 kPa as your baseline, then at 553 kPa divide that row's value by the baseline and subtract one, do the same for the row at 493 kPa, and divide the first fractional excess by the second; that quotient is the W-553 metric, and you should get -1.3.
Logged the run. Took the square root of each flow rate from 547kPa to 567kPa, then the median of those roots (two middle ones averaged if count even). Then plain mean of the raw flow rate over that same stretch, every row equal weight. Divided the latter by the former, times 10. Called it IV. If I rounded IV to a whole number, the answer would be 69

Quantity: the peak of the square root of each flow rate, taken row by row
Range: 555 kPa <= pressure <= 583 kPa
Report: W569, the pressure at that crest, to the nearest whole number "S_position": 557 kPa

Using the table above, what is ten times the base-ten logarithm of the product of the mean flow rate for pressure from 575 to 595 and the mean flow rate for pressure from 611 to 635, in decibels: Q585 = 31.4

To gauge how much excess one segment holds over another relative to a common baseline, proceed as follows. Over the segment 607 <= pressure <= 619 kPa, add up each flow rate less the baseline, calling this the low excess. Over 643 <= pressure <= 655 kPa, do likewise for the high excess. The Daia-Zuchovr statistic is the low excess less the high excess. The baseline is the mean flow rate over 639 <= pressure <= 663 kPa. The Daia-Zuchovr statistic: -31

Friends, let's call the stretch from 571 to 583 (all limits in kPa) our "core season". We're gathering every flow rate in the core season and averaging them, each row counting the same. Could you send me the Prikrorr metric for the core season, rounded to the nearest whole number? 40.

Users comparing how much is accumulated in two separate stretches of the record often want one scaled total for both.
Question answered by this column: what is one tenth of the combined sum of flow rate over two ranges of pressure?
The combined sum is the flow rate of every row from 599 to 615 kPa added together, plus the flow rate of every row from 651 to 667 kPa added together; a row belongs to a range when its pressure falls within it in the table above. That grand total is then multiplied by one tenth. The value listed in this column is 35.8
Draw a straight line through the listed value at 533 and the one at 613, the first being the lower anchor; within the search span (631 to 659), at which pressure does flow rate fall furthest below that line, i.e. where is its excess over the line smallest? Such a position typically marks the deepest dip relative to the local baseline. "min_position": 633 kPa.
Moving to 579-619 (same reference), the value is 593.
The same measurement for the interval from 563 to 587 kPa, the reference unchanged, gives 585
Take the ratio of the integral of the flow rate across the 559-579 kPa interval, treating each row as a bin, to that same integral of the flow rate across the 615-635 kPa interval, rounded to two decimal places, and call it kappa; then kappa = 0.98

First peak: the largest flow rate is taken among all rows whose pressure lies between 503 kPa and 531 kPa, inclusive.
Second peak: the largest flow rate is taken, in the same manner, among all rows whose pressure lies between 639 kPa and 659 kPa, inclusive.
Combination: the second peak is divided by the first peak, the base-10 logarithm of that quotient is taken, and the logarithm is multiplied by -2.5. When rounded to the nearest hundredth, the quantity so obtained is -0.30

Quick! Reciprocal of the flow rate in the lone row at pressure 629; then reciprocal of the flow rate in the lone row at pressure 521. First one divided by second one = 0.86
